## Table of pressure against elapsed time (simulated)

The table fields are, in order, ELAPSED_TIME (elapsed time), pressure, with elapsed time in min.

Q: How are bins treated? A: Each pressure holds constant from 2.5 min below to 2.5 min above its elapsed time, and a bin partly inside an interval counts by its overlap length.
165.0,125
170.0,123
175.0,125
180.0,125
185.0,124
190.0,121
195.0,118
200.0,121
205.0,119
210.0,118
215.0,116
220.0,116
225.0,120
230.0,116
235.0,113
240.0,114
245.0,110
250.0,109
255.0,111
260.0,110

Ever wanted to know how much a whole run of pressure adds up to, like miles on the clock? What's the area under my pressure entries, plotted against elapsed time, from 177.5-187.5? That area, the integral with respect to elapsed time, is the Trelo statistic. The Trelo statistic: 1245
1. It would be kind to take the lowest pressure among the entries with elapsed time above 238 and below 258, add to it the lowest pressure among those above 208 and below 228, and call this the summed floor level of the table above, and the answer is 225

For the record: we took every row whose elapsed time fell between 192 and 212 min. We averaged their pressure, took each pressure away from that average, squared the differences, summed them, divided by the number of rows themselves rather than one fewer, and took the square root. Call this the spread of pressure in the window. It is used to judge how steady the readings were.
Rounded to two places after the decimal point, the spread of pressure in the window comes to 1.22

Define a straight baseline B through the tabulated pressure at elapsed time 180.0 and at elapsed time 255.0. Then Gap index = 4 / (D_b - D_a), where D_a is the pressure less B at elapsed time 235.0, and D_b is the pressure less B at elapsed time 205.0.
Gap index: 10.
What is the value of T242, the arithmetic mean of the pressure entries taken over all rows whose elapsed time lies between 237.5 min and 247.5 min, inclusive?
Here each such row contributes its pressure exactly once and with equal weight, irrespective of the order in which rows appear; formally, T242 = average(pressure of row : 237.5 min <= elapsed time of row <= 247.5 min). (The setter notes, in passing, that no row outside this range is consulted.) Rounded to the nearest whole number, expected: 112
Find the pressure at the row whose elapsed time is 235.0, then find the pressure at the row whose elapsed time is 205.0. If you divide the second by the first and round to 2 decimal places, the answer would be 1.05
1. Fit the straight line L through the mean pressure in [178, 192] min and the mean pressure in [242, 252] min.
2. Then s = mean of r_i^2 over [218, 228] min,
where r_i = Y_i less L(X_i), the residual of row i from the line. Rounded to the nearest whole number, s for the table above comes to 15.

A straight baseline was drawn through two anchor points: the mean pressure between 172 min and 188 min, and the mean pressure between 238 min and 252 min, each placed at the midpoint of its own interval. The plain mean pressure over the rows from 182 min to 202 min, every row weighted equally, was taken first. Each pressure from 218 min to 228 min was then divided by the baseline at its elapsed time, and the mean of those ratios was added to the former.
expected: 122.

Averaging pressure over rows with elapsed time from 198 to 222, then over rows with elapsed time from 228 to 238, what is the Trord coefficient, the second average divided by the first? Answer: 0.970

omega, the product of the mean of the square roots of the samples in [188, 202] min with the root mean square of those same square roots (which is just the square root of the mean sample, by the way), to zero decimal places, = 120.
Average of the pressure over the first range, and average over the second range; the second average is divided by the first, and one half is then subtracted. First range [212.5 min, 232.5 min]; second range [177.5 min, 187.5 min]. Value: 0.56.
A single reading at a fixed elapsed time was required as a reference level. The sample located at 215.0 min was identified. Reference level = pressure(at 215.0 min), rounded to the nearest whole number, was 116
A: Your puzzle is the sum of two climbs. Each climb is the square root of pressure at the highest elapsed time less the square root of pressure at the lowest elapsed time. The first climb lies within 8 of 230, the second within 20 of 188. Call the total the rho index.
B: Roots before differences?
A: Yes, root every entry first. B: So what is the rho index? -0.5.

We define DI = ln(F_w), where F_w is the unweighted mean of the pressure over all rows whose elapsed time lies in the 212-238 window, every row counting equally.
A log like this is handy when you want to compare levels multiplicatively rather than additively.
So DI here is 4.76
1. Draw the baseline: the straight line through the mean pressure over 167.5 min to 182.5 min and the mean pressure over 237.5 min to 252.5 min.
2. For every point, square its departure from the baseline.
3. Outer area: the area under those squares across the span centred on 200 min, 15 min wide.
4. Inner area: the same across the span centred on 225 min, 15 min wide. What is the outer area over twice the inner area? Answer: 0.1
